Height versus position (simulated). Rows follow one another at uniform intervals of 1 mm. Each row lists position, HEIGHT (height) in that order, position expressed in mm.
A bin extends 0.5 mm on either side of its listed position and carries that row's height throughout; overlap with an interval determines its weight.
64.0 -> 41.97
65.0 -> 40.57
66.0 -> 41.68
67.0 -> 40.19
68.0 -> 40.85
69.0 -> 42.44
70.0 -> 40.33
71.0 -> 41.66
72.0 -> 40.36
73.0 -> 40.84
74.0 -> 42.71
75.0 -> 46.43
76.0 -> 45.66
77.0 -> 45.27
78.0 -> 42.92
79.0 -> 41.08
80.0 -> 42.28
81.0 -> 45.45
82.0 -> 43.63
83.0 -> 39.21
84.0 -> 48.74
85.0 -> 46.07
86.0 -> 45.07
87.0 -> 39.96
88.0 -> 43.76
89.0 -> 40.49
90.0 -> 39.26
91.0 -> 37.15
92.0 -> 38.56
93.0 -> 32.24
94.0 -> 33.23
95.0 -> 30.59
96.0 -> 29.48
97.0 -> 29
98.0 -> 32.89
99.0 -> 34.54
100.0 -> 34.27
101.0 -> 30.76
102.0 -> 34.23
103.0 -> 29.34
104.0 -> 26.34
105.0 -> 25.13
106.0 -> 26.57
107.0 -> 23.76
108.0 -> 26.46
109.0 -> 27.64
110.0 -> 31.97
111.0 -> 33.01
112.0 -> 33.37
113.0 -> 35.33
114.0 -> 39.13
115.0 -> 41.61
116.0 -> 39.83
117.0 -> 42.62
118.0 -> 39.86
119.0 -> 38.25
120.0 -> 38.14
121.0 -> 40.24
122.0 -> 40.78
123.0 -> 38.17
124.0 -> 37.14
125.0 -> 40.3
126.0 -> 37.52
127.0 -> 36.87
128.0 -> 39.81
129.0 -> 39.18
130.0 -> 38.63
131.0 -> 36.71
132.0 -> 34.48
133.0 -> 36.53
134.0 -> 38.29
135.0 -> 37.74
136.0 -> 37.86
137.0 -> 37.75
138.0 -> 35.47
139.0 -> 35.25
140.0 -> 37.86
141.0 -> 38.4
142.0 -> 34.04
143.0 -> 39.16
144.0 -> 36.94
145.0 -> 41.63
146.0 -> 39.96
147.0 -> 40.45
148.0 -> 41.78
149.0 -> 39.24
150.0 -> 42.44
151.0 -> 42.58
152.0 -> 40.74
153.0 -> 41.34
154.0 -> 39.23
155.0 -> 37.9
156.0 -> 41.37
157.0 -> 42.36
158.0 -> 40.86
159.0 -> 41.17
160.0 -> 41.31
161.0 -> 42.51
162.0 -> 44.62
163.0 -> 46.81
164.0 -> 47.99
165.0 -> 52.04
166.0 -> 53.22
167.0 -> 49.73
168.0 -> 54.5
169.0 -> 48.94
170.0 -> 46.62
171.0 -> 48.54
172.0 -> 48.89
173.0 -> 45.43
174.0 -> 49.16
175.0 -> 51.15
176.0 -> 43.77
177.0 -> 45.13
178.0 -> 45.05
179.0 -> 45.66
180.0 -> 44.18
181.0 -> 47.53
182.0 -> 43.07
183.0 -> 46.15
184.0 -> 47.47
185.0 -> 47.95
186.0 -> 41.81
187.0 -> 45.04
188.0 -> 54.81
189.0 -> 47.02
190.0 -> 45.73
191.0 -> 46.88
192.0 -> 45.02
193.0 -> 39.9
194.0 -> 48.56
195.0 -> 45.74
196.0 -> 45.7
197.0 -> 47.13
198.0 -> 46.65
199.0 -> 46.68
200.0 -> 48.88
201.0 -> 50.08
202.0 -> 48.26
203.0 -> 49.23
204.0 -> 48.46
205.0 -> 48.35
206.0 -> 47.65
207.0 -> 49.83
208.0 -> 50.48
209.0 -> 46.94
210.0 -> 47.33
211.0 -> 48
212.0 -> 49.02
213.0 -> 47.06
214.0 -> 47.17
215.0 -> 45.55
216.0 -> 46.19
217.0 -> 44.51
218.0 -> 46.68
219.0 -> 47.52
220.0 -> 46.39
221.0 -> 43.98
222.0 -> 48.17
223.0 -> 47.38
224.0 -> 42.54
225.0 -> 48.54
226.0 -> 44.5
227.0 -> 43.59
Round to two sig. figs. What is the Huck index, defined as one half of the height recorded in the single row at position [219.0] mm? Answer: 24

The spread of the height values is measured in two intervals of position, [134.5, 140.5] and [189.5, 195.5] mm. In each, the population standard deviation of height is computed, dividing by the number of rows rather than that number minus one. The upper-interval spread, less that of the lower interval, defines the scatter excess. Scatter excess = 1.5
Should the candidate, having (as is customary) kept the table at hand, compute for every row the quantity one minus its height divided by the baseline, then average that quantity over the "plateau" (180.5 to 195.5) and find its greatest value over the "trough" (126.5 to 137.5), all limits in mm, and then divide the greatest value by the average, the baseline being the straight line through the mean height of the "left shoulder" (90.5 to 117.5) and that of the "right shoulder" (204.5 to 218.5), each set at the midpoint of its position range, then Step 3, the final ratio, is -1.2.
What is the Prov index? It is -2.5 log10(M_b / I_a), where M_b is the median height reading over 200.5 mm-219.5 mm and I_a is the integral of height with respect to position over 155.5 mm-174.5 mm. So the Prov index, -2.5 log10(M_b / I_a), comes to 3.17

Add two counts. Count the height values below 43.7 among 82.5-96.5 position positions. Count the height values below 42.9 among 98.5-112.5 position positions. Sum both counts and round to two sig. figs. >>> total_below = 24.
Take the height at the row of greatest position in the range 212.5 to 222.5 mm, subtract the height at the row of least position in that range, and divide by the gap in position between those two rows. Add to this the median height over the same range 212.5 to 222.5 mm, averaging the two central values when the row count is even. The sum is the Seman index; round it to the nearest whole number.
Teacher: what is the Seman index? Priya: 47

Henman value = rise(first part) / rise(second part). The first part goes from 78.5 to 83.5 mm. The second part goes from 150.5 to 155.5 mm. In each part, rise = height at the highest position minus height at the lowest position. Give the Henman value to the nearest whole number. 0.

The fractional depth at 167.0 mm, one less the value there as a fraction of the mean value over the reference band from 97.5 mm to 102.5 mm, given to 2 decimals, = -0.49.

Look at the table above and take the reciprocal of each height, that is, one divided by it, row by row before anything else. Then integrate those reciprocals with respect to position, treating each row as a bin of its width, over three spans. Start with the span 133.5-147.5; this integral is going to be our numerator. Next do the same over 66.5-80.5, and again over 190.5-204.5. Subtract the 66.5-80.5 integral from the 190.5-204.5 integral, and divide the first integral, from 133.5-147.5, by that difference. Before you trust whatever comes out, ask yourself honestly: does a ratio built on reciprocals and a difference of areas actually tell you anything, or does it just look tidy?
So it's -11.5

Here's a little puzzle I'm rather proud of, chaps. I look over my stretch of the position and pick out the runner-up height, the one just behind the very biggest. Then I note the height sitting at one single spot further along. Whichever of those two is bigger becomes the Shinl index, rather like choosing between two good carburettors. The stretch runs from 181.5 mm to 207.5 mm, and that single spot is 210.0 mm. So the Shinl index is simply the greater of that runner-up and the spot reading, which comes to 50.1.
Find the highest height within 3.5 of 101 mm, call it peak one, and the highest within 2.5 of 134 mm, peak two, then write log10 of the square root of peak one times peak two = 1.56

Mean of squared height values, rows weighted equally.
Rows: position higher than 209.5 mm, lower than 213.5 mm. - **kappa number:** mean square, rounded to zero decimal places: 2290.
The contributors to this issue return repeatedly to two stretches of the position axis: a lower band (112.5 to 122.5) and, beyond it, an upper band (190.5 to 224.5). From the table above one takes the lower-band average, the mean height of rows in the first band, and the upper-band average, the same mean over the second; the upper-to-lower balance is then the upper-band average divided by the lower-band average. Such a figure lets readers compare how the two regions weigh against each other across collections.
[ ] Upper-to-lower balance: 1.19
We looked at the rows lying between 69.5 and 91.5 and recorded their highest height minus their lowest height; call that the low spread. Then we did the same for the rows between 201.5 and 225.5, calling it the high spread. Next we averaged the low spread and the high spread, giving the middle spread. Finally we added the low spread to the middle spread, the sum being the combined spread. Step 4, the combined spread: 21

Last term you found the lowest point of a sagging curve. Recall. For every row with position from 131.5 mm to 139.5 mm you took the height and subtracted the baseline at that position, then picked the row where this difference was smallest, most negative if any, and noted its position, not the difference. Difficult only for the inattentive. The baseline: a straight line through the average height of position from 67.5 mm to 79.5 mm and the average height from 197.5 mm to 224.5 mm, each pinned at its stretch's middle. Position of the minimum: 132.0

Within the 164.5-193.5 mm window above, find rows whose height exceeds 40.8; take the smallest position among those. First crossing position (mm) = 165.0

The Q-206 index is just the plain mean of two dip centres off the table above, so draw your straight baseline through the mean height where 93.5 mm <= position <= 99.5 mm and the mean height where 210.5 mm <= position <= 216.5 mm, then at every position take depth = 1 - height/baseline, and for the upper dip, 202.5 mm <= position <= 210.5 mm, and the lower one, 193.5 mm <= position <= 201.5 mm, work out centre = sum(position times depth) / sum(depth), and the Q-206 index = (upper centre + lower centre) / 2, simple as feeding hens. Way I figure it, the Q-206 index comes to 201.9 mm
